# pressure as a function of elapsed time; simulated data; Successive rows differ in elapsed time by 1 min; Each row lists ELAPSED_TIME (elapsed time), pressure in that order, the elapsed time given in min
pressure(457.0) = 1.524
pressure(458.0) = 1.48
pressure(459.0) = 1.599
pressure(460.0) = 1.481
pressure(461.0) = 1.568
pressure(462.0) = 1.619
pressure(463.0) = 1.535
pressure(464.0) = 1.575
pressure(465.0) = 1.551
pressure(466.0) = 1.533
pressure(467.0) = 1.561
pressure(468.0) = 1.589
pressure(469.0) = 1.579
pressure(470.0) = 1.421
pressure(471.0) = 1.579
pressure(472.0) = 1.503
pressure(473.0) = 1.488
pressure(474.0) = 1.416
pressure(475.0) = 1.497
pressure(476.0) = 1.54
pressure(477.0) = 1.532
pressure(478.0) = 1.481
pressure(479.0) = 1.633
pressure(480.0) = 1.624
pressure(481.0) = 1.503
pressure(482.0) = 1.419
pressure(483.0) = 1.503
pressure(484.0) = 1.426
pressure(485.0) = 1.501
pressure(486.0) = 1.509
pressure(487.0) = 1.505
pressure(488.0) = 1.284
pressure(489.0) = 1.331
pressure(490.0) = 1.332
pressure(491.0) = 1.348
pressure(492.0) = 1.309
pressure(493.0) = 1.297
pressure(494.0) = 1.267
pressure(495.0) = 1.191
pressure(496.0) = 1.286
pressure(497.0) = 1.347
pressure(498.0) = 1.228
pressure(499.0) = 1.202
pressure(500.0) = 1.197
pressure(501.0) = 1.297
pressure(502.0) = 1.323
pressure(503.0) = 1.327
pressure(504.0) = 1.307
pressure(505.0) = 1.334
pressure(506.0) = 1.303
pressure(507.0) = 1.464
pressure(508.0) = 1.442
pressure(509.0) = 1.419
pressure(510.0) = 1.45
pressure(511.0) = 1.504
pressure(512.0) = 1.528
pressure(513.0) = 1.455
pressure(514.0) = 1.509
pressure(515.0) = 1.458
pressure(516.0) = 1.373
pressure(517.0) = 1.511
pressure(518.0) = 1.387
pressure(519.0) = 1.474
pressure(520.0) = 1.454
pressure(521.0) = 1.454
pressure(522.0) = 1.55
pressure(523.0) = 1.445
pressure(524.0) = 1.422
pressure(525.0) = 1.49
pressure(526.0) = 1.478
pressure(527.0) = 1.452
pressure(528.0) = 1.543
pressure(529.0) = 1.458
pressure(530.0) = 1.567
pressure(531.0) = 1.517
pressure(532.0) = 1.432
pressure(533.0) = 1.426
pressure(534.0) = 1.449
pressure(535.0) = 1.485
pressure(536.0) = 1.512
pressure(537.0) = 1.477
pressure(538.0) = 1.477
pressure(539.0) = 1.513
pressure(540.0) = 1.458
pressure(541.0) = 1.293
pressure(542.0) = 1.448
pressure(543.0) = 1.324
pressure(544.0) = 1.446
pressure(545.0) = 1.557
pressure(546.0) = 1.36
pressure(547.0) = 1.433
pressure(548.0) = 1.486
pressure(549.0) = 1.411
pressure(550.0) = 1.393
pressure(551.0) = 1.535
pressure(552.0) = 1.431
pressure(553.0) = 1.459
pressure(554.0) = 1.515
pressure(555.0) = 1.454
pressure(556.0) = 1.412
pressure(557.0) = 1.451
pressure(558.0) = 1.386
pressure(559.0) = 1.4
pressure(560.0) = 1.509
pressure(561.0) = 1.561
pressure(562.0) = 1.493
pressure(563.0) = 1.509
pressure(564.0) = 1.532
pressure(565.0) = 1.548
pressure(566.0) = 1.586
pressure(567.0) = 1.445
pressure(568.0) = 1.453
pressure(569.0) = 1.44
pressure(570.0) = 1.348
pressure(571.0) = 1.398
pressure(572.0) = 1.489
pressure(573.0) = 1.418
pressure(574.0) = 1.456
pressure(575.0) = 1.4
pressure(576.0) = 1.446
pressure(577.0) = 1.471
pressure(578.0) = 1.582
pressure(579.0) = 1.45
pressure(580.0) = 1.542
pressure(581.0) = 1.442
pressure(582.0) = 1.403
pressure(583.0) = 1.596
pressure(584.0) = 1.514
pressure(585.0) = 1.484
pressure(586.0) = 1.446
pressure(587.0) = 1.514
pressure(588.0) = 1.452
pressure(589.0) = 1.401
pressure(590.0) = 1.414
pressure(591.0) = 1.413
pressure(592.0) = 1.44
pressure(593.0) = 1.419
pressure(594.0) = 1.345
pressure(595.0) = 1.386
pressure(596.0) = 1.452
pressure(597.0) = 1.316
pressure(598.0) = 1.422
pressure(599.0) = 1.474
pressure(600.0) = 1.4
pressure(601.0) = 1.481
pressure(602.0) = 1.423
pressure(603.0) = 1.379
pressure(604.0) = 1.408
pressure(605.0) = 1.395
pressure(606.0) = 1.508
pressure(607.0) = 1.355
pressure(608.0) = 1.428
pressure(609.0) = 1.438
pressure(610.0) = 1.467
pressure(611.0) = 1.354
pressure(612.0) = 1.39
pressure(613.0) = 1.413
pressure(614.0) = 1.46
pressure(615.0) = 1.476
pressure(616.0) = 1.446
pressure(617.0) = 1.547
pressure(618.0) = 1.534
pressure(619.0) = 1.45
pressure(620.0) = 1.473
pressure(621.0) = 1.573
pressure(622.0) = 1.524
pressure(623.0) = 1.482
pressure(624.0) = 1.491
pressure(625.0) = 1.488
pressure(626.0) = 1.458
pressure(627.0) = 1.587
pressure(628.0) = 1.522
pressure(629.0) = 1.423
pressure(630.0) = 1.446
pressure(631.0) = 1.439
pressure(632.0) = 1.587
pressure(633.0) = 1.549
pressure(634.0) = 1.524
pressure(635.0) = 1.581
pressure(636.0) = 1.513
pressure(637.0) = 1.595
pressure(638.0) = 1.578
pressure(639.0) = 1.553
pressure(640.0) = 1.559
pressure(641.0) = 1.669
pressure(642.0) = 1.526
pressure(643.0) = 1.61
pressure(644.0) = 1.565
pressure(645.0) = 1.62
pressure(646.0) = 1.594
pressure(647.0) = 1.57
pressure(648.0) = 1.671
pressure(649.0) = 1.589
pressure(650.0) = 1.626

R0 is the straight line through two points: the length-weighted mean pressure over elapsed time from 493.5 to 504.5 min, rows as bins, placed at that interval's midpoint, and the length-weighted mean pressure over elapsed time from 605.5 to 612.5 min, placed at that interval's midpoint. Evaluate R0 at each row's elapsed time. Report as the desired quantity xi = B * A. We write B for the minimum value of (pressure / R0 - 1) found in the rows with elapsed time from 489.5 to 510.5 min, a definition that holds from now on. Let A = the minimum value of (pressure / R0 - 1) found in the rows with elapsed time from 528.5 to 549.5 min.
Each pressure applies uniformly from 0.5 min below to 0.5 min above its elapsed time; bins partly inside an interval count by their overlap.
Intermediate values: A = -0.026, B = -0.06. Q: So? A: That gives 0.0015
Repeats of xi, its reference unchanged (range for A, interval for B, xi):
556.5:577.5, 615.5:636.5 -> 0.0002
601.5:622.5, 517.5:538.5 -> -0.0034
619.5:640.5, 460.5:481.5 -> -0.0024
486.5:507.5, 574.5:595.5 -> 0.0023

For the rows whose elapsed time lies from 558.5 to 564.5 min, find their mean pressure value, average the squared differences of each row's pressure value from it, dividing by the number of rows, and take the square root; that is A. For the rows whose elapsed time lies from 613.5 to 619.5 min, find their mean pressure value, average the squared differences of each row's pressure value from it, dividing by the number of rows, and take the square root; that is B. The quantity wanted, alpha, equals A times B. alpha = 0.0020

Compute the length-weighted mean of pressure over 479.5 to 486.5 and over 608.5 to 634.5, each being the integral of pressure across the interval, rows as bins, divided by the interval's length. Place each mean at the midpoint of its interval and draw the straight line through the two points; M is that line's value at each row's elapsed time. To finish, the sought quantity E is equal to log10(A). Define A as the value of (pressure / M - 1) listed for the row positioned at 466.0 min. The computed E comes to -1.65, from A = 0.02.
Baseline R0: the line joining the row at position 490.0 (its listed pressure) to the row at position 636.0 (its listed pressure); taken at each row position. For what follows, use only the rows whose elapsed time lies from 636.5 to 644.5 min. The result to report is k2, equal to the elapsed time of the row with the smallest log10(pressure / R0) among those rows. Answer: 642.0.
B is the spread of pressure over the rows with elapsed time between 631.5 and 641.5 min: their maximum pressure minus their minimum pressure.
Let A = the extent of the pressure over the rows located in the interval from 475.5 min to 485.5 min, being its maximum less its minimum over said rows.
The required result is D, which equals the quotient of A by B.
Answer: 1.4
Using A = 0.214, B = 0.156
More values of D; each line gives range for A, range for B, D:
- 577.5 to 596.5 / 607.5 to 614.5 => 2.2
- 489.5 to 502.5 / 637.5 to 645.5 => 1.1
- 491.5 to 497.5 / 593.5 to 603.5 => 0.9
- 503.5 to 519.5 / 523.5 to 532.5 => 1.6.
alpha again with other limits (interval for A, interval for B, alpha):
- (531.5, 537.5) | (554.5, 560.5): 0.0013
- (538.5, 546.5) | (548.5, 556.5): 0.0041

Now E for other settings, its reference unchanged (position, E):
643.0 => -1.06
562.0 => -2.57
